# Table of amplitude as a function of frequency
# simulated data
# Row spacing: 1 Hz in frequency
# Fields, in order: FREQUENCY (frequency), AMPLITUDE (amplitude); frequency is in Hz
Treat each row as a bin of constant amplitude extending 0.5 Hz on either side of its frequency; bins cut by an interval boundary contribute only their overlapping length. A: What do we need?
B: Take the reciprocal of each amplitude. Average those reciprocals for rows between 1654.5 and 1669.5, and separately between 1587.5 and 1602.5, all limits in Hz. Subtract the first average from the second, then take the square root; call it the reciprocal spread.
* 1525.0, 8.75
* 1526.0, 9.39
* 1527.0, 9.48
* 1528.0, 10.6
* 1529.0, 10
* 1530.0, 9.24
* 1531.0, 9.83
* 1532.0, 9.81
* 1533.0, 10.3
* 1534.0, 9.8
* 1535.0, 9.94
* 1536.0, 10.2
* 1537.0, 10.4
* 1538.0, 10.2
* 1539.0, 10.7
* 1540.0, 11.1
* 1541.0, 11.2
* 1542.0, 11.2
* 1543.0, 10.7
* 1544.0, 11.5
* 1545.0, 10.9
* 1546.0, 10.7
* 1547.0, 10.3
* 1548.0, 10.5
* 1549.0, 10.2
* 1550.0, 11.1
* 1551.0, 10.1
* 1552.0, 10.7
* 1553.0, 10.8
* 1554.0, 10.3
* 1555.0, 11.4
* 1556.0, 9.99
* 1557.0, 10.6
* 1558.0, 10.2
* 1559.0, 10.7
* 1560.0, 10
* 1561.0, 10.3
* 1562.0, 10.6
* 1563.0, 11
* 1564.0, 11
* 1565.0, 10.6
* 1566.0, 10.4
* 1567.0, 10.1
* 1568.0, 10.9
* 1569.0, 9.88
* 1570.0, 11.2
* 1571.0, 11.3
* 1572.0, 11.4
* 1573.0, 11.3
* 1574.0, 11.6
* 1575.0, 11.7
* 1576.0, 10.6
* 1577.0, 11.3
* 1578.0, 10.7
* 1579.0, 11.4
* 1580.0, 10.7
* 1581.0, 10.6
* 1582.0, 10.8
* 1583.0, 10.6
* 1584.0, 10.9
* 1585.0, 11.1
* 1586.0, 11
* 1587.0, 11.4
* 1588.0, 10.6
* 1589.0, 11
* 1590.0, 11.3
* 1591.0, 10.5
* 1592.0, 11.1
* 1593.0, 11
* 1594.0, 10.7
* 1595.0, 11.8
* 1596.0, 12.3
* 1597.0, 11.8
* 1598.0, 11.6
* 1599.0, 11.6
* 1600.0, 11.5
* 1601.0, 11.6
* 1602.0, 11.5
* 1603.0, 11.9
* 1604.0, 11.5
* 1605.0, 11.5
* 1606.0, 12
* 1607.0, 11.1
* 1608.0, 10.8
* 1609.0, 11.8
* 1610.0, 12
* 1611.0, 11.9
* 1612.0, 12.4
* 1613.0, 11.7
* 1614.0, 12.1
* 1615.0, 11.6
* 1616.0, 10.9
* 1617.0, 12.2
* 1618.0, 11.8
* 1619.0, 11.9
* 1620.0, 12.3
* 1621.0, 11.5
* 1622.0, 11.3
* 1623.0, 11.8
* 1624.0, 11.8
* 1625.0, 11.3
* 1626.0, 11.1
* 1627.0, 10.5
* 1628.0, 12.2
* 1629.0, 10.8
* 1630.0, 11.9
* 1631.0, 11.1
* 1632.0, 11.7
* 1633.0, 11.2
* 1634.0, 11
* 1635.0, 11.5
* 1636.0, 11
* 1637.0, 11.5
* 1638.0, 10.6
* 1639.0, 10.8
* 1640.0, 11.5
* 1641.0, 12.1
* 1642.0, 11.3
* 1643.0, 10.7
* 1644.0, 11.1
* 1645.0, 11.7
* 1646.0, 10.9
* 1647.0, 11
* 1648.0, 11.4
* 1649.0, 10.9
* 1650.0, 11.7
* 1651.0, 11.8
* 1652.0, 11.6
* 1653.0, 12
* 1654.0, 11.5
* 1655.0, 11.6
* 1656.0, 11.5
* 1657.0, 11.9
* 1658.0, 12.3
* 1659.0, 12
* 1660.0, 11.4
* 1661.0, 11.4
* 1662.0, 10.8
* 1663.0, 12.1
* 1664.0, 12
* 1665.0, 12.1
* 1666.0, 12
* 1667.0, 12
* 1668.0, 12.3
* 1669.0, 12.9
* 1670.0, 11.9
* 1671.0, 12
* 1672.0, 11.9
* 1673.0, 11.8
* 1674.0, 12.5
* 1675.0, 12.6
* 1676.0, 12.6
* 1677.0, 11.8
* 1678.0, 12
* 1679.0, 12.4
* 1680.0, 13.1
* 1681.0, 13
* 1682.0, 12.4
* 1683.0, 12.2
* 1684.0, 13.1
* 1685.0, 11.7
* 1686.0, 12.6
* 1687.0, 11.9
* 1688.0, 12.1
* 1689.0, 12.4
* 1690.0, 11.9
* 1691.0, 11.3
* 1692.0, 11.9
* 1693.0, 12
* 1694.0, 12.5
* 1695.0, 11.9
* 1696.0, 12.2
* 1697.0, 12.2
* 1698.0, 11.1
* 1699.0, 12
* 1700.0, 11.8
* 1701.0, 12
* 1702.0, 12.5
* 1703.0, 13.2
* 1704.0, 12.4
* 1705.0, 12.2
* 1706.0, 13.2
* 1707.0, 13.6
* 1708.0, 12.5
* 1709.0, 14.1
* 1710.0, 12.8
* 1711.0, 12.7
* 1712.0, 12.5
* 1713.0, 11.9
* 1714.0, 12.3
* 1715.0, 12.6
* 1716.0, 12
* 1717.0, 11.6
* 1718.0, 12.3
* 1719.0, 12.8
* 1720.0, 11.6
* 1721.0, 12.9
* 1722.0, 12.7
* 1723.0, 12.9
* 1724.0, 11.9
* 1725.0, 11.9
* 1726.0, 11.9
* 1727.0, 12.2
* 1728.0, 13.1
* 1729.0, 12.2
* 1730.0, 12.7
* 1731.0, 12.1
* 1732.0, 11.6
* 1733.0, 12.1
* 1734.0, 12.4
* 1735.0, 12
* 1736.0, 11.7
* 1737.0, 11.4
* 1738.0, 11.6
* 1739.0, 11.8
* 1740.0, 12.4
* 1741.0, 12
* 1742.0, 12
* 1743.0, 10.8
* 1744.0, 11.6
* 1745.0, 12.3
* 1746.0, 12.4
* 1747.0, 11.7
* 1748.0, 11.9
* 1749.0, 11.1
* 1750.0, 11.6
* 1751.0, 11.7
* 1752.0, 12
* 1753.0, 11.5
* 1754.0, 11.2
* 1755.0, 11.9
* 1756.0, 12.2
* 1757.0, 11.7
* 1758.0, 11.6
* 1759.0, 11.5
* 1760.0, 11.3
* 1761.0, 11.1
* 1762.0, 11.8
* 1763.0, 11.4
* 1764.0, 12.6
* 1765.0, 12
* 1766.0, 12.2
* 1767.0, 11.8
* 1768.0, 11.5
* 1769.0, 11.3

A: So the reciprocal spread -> 0.065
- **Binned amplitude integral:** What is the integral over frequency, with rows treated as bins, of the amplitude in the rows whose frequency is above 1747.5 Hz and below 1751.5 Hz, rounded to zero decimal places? 46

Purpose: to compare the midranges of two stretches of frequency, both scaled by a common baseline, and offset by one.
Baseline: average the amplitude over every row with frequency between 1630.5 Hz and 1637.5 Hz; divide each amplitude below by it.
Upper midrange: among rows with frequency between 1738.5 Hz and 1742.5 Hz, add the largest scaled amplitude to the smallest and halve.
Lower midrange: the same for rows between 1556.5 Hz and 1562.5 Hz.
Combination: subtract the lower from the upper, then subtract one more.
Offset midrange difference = -0.84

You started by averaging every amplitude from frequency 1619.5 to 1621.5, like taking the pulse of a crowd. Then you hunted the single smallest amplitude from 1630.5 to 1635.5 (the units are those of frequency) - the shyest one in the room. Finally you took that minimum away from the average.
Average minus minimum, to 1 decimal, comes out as 0.9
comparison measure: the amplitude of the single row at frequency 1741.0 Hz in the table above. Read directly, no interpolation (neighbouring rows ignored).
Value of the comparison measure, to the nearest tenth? 12.0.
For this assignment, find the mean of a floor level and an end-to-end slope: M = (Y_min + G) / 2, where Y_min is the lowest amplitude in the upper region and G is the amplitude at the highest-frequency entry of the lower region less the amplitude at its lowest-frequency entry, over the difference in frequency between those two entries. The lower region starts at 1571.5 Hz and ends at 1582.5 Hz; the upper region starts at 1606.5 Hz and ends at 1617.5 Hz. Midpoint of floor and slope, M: 5.4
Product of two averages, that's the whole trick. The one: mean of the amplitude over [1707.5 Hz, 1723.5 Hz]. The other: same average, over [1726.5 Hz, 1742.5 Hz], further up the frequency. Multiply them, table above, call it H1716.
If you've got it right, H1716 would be 151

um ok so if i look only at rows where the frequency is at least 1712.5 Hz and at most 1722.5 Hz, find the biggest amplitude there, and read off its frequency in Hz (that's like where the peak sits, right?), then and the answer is 1721.0 Hz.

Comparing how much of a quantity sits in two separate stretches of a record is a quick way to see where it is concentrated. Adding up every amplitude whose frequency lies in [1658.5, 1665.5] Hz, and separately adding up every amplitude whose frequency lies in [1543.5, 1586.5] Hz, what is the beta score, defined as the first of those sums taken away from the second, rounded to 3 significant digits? 381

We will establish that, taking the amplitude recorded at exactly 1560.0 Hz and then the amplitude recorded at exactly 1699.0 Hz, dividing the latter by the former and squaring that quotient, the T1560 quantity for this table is 1.44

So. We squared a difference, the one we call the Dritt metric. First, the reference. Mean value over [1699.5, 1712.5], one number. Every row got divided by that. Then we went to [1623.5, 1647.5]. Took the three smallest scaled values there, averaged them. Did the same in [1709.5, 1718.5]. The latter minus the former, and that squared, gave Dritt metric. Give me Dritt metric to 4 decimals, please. 0.0094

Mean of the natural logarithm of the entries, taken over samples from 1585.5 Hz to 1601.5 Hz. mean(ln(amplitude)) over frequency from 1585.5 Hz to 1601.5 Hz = 2.42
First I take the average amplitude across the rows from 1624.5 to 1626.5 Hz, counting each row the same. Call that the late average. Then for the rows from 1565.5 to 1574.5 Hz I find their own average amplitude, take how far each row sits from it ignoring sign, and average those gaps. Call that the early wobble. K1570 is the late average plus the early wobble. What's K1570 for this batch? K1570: 11.7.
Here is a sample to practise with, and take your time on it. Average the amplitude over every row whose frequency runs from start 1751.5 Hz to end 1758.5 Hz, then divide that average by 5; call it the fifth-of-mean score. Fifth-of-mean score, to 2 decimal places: 2.35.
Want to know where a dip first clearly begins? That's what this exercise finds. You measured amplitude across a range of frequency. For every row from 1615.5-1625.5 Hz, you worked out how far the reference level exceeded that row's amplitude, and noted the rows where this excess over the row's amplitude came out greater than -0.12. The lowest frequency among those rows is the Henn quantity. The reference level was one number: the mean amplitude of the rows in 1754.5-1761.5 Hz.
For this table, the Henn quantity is 1616.0 Hz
